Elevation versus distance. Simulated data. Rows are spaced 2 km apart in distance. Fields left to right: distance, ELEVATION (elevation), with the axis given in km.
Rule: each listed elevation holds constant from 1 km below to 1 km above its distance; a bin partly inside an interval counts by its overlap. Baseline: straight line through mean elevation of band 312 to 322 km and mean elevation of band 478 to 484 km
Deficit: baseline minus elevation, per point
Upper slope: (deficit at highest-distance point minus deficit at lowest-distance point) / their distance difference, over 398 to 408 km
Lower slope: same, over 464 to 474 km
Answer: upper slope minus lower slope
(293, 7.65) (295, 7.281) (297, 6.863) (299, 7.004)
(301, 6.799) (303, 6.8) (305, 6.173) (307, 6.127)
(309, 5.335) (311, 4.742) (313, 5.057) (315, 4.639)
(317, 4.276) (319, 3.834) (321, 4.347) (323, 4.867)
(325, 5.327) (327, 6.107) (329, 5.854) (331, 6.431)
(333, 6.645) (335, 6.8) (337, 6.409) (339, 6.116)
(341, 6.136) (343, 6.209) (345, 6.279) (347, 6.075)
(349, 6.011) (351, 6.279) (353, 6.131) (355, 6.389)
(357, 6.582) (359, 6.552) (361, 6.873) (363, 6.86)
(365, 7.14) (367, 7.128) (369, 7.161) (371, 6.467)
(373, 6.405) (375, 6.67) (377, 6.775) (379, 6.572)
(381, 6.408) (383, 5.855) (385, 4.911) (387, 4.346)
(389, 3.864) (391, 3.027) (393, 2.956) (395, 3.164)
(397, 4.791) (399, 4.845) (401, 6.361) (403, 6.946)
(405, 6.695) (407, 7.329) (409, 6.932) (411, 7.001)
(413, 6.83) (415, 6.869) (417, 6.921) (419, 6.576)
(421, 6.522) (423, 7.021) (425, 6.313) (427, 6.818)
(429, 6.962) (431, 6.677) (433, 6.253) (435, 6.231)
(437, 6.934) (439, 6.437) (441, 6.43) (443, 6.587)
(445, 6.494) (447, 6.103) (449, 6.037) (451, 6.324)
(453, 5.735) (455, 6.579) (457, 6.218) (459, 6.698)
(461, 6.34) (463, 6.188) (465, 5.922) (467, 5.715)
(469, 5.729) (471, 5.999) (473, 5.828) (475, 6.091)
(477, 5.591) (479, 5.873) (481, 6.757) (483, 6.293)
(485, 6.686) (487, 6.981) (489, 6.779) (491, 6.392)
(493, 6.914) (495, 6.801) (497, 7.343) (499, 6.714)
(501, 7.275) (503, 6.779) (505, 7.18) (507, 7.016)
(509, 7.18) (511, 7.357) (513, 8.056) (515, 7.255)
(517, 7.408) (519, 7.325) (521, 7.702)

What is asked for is -0.32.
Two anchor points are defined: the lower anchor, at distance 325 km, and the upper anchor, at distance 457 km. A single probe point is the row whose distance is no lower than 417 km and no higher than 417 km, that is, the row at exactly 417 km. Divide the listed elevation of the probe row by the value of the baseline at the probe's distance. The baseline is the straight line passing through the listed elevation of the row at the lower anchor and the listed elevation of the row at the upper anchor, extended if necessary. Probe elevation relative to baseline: 1.16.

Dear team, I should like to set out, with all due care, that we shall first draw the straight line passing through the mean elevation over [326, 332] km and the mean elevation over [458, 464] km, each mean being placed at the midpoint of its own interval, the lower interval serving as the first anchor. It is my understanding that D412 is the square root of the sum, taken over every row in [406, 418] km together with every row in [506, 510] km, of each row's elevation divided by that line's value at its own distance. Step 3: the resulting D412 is 2.97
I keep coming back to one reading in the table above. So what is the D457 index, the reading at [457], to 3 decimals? 6.218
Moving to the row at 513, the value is 8.056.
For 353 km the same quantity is 6.131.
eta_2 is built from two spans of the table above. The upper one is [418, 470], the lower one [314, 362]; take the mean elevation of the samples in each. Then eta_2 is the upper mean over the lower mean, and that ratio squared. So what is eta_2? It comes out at 1.18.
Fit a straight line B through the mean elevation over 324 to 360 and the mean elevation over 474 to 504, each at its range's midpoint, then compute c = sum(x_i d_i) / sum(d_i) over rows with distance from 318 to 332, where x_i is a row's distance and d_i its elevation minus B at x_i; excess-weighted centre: 321.4 km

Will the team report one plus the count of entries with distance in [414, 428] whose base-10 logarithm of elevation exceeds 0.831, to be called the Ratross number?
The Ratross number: 5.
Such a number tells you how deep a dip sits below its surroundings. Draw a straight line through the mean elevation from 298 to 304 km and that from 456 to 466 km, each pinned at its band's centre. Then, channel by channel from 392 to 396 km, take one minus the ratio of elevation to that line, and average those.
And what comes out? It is 0.53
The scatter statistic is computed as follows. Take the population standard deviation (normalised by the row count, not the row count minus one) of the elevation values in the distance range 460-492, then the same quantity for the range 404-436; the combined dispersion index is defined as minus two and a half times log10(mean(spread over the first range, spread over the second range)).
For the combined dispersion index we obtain 1.1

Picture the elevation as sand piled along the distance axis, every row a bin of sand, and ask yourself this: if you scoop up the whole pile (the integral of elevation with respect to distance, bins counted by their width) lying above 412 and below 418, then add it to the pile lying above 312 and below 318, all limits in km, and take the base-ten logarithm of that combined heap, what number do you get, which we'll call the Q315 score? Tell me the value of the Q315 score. 1.84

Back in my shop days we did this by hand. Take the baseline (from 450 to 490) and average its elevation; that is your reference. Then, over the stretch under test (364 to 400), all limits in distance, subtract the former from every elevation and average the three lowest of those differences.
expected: -3.2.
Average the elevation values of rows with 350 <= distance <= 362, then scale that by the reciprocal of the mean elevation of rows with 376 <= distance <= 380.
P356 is 1.0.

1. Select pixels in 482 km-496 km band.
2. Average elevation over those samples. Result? 6.69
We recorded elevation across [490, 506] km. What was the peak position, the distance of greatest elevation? 497 km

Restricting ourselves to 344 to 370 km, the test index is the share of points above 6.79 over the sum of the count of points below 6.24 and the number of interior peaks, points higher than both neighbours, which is 0.055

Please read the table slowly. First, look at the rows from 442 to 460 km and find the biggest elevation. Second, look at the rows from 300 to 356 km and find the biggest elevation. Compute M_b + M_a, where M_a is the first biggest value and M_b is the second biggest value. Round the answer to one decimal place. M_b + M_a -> 13.5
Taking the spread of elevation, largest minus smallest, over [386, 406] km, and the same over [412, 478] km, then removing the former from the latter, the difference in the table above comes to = -2.6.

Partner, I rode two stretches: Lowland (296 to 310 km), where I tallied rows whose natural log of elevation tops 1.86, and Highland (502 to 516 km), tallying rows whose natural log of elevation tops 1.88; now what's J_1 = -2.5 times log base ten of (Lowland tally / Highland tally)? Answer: 0.6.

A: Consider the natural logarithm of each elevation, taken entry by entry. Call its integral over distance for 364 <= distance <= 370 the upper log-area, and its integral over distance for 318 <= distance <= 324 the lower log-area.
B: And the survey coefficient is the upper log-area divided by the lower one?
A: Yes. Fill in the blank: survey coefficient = 1.34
